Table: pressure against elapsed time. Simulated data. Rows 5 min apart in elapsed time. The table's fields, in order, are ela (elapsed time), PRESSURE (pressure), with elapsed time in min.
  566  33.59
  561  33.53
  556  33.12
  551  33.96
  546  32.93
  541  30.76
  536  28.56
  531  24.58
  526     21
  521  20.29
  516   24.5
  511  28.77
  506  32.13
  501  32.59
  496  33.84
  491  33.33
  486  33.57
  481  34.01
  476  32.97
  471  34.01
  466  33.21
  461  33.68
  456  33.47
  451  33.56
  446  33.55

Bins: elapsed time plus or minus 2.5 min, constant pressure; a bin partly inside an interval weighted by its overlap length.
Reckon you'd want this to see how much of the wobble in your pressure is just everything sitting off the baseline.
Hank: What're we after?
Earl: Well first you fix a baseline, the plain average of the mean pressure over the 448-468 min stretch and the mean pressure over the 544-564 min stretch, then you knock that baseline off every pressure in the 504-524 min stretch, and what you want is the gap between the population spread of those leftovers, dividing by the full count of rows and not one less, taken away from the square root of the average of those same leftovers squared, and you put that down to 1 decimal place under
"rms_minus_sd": 3.9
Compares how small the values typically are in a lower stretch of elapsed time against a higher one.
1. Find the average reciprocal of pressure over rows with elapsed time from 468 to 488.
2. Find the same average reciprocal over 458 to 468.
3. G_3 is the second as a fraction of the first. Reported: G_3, 1.01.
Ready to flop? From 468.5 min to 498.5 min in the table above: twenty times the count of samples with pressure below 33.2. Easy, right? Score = 20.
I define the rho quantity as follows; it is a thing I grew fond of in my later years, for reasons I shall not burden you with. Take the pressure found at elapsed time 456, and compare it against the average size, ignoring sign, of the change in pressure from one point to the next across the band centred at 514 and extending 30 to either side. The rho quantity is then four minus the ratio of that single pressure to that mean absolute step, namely -10.9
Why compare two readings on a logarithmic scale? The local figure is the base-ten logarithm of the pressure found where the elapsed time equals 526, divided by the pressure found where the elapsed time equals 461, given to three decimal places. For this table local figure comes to -0.205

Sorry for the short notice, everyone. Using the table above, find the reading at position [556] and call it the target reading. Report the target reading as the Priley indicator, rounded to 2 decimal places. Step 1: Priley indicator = 33.12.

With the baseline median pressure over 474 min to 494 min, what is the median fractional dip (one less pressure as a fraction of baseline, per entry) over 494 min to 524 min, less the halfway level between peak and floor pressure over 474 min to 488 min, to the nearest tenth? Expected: -33.4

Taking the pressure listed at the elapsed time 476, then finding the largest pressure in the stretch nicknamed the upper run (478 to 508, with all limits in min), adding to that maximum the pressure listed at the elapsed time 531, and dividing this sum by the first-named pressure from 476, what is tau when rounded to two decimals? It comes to 1.78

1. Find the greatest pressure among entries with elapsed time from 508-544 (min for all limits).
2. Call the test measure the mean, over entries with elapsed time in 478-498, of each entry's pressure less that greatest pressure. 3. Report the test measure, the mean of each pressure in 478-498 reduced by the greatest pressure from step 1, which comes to 2.9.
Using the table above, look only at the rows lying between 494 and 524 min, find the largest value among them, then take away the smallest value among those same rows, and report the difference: 14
